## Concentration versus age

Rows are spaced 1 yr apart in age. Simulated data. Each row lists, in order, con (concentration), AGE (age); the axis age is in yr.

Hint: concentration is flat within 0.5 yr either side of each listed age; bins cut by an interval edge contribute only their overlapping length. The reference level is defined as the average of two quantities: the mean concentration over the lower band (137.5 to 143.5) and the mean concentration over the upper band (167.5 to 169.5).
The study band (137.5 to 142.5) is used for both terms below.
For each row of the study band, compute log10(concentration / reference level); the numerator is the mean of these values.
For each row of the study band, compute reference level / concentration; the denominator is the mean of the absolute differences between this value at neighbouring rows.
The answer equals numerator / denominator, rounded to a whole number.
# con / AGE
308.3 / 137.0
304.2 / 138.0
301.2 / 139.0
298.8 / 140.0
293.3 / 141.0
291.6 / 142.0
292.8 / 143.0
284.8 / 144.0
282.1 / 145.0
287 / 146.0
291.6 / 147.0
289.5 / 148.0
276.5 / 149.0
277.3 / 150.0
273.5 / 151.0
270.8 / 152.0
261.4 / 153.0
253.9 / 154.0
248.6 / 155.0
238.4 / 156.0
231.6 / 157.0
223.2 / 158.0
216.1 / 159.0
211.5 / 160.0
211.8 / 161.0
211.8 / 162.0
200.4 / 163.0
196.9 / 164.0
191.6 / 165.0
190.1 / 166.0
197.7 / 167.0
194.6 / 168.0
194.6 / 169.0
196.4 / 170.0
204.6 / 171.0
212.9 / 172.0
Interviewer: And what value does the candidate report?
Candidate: 10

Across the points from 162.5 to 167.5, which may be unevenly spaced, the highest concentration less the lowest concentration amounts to 10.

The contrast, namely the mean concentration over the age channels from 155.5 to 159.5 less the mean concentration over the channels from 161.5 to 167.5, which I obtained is 29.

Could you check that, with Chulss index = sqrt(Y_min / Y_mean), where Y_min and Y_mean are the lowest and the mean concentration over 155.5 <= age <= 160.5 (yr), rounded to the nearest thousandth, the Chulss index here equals 0.971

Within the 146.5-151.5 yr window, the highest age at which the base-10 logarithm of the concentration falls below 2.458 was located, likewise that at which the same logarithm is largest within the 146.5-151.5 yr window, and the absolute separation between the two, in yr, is 4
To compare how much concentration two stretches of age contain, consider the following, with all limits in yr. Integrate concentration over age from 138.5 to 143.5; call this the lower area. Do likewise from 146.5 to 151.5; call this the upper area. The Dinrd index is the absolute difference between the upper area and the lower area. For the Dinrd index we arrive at 69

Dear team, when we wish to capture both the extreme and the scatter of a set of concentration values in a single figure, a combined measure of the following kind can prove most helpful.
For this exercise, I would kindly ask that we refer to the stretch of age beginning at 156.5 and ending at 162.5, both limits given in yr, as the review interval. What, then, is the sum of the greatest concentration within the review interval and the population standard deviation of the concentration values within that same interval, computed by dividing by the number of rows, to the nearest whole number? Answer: 239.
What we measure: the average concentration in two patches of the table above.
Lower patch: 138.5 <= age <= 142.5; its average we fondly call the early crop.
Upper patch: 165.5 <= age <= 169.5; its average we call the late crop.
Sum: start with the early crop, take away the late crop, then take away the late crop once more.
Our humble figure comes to -92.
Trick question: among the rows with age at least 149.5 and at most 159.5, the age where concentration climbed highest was 150.0 yr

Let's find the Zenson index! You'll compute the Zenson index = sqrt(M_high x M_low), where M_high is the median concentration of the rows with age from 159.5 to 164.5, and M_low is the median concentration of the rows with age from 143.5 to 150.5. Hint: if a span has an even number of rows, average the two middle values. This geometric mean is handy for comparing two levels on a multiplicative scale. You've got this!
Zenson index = 245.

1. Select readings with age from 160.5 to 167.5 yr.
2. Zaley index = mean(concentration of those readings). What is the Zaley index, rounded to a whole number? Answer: 200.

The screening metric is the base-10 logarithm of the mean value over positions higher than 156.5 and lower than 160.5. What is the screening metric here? 2.34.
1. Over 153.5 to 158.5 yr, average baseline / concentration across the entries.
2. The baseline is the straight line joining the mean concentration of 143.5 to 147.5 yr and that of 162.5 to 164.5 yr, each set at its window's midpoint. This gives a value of 0.98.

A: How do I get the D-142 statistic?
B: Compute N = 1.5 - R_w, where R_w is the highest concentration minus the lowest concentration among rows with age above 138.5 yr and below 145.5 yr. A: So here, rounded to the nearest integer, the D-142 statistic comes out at -18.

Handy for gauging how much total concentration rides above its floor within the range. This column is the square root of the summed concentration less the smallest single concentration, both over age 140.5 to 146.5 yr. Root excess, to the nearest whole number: 38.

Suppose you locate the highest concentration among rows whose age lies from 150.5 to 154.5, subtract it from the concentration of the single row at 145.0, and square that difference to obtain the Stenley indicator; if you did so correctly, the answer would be 74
